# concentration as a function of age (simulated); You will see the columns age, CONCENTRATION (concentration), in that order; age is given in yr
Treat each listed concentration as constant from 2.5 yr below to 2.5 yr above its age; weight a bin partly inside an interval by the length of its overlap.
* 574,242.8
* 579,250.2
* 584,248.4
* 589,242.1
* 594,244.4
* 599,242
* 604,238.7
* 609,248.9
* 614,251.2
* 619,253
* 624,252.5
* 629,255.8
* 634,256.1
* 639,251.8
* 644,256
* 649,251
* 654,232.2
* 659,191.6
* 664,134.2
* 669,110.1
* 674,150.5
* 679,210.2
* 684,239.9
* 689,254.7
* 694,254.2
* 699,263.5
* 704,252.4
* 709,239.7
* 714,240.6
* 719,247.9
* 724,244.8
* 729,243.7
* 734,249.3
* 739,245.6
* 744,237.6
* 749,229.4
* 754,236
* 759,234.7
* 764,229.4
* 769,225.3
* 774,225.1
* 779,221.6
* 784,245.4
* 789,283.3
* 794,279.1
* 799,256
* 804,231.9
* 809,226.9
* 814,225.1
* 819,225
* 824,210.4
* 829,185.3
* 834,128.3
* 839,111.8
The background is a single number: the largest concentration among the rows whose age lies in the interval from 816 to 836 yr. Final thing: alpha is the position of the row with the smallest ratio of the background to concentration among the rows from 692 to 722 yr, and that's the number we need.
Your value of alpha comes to 699 yr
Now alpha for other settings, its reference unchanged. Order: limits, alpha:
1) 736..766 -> 739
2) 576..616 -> 614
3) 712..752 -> 734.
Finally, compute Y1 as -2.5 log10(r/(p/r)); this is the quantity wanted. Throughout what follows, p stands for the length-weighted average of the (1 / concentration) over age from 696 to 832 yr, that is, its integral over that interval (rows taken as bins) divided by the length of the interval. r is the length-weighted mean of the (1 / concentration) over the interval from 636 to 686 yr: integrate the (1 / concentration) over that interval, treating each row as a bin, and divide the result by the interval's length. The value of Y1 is 5.4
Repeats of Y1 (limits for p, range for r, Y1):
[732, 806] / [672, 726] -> 5.9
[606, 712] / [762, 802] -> 6.1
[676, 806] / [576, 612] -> 6.0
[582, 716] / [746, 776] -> 5.9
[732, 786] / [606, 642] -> 6.1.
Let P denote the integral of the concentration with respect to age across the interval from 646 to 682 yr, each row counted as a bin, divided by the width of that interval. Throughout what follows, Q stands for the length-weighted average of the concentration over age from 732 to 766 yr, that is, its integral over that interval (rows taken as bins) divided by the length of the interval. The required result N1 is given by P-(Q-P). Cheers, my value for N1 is 132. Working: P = 185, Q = 237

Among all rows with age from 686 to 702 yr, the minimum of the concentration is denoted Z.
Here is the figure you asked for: 254.2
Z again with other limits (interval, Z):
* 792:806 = 231.9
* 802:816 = 225.1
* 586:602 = 242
